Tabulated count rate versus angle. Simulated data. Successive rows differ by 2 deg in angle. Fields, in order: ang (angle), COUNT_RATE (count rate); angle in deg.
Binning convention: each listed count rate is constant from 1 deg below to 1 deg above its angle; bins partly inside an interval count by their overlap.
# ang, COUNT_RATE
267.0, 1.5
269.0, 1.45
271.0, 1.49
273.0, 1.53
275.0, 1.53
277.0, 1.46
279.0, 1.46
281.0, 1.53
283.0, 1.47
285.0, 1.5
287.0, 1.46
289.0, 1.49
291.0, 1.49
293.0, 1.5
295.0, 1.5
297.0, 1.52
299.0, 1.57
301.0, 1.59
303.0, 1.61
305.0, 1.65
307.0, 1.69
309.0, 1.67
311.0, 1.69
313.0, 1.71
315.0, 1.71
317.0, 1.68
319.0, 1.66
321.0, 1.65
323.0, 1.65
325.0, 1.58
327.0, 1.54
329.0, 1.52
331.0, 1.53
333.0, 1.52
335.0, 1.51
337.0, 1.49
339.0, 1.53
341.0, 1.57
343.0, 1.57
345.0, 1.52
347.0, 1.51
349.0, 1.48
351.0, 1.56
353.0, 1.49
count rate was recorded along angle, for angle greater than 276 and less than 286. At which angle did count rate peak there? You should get 281.0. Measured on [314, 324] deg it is 315.0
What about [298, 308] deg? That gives 307.0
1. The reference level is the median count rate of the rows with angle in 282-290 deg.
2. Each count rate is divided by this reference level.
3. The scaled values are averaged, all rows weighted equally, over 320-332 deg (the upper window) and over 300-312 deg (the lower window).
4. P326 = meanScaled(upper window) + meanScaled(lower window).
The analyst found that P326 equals 2.18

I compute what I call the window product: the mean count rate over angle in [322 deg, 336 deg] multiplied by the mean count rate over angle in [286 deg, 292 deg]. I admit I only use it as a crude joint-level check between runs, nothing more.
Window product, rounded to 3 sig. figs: 2.29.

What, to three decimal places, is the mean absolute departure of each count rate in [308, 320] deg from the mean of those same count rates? 0.017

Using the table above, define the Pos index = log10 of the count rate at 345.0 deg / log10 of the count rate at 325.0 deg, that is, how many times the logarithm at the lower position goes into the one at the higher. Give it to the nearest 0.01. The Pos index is 0.92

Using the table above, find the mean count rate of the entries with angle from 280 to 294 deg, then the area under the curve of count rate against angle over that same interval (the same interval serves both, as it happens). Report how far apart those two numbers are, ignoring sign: 19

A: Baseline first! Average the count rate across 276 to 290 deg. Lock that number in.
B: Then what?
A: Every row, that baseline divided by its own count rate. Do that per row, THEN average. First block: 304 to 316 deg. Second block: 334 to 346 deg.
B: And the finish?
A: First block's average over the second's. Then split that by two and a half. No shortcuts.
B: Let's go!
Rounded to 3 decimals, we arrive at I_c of 0.363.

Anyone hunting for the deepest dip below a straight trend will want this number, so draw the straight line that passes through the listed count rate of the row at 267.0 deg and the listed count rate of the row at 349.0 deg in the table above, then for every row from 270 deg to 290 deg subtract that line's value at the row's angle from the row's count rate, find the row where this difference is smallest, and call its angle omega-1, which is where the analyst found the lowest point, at 277.0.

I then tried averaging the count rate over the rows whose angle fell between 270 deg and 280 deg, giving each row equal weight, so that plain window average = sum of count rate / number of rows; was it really 1.49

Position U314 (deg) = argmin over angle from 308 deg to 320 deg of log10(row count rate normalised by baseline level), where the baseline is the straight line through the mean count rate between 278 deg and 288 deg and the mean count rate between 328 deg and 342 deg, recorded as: 319.0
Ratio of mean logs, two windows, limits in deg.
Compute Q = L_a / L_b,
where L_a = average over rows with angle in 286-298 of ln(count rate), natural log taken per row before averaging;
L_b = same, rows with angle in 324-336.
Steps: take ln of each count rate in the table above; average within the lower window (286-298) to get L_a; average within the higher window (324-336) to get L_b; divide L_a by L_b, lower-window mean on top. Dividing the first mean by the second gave 0.94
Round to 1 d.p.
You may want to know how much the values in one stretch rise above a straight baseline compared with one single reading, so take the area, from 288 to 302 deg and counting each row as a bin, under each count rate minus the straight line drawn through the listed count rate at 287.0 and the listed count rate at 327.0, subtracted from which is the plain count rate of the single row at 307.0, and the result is -1.0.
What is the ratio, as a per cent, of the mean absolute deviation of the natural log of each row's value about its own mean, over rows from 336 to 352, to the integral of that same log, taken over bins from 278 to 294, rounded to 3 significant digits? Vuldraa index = 0.296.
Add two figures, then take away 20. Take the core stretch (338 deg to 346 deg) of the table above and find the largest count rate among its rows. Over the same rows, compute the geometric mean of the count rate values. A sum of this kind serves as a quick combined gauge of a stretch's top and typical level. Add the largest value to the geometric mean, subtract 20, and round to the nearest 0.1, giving -16.9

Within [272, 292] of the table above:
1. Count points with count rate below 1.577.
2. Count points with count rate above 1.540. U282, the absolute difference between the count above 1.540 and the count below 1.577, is 10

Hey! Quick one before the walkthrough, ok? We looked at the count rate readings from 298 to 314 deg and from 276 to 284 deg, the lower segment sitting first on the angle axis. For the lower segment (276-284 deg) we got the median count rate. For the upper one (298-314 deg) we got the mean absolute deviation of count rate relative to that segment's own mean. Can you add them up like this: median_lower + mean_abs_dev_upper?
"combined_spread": 1.51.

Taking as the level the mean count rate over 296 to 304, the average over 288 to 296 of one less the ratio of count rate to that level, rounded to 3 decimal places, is 0.049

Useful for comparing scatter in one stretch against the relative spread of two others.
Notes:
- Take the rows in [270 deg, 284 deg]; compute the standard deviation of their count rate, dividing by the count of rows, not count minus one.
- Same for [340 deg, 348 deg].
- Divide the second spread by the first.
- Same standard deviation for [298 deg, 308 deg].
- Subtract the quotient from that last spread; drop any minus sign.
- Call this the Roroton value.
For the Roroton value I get 0.85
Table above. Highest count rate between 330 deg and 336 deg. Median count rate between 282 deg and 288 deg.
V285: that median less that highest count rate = -0.06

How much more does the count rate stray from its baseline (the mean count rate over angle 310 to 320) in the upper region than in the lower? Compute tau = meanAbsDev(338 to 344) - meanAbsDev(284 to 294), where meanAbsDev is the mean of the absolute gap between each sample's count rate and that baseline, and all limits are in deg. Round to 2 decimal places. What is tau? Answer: -0.07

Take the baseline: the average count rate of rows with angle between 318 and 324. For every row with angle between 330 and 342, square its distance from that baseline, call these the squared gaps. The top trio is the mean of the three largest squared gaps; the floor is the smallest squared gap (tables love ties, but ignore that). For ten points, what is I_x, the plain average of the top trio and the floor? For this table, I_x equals 0.014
